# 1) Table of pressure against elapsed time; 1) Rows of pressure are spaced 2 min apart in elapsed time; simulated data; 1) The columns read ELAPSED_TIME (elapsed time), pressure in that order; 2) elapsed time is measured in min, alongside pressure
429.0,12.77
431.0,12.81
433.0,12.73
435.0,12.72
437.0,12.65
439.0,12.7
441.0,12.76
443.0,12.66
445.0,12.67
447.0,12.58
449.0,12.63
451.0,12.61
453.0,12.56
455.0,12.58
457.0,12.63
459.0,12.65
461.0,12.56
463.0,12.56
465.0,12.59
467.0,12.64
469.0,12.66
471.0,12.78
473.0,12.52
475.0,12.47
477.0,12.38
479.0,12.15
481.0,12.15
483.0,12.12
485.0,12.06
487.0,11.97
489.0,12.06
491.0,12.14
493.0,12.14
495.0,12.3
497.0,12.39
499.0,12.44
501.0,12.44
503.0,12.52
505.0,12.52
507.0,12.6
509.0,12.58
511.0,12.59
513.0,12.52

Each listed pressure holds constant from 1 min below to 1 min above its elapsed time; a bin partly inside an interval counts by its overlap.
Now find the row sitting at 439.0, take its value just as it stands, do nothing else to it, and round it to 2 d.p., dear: 12.70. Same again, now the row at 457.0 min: 12.63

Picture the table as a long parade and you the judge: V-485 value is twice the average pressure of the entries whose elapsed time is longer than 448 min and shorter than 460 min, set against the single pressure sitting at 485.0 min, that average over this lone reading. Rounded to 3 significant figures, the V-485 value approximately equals 2.09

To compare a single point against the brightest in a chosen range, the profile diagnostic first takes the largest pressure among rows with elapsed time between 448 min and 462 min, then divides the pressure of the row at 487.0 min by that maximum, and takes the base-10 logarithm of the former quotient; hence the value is -0.024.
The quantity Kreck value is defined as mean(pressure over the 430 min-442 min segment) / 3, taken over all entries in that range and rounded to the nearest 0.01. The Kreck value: 4.24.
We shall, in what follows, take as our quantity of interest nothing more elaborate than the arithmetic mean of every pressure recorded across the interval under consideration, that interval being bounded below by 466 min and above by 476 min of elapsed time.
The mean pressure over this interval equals 12.6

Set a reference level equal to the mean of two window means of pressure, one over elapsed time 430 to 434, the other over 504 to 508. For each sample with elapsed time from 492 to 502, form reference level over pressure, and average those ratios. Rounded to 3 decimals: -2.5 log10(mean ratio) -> -0.028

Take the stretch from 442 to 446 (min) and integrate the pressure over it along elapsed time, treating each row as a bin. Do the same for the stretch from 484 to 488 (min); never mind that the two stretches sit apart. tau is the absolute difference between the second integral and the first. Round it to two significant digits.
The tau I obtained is 2.6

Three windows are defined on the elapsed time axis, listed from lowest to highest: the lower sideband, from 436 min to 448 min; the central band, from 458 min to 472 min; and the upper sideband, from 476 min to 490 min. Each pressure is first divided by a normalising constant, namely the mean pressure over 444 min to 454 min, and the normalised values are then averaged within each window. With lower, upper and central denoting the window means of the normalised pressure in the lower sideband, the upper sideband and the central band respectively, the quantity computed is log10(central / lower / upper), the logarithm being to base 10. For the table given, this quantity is 0.016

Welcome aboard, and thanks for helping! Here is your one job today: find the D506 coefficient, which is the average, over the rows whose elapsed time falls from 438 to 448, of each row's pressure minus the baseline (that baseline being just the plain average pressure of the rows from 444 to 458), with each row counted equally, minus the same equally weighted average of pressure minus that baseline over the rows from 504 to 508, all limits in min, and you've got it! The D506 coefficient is 0.11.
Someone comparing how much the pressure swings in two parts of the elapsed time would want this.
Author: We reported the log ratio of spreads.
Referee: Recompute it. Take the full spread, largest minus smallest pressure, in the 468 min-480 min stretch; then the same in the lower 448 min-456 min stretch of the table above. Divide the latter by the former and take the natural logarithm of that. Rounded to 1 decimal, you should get -2.2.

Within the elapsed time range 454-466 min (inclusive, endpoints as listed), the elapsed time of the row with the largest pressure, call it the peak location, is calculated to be 459.0 min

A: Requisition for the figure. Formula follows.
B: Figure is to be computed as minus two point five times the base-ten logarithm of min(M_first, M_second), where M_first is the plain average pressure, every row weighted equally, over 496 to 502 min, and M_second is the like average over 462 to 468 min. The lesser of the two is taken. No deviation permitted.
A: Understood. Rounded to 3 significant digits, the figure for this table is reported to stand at -2.74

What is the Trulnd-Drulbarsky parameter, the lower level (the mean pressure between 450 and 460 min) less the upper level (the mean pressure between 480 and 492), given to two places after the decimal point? 0.52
